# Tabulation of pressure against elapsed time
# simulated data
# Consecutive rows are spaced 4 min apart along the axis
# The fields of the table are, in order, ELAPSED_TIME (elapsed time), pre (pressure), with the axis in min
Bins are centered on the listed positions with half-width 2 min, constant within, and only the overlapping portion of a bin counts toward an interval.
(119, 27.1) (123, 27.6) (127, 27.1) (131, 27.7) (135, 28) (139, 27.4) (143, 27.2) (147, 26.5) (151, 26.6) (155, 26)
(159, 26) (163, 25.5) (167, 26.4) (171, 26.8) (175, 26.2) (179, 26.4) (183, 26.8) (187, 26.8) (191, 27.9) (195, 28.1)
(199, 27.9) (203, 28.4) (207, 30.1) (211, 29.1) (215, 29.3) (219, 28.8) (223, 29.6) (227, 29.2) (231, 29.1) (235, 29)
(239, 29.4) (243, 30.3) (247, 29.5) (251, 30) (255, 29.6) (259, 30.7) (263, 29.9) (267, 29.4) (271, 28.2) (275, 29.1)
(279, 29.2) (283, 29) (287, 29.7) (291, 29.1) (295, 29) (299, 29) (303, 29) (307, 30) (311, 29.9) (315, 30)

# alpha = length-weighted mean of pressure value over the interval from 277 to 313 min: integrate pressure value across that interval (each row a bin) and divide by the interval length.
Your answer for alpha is 29.3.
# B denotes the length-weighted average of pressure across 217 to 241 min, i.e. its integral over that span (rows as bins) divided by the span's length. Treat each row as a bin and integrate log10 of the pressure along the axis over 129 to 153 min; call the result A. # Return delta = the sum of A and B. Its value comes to 63.6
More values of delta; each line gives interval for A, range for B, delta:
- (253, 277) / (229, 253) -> 64.8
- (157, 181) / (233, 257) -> 63.7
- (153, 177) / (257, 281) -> 63.4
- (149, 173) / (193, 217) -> 62.9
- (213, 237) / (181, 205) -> 62.8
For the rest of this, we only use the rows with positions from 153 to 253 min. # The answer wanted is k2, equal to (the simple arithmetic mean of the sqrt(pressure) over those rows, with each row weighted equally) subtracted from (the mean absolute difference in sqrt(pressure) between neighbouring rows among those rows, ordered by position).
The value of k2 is -5.25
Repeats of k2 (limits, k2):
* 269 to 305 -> -5.36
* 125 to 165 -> -5.14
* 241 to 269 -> -5.41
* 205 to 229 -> -5.36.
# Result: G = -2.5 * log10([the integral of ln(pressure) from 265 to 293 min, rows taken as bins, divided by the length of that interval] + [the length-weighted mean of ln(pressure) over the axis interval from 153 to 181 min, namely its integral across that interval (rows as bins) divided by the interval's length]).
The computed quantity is -2.05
